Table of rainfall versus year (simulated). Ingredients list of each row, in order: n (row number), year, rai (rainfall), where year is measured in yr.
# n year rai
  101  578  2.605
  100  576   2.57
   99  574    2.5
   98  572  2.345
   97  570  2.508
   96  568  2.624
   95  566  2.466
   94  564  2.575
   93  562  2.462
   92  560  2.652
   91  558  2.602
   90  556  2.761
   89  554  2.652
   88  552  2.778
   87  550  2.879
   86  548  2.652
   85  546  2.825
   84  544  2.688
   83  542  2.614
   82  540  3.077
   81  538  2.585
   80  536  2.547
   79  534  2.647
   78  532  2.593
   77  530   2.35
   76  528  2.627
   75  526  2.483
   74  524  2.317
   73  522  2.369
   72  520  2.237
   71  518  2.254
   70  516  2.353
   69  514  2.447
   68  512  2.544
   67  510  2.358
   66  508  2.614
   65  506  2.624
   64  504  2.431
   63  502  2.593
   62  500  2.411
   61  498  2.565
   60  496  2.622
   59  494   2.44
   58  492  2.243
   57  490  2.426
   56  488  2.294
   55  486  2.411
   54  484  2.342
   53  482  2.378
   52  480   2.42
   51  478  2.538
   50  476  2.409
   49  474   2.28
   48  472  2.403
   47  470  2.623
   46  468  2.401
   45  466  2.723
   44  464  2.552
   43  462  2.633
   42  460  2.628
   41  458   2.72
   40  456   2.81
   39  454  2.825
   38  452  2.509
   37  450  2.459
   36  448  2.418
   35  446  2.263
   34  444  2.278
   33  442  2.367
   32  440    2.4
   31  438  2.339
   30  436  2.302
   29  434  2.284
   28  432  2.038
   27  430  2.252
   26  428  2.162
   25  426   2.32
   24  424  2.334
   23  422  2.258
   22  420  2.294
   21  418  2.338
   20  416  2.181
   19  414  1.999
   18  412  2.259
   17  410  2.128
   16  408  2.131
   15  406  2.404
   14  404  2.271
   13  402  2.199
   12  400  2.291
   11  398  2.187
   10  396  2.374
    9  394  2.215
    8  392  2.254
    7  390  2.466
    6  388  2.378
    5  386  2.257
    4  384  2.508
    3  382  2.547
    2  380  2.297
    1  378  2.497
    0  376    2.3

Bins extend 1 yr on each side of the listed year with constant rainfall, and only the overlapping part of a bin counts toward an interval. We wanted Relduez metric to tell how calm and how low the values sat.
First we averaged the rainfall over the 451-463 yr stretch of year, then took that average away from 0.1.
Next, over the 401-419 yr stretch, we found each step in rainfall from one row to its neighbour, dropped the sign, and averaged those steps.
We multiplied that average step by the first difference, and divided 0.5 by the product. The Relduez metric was -1.3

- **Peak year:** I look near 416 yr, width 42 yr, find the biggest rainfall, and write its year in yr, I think 406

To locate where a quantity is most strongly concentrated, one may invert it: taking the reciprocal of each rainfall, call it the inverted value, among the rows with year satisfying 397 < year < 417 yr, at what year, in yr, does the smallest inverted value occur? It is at 406 yr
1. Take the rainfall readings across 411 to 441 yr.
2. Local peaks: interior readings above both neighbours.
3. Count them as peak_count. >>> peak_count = 3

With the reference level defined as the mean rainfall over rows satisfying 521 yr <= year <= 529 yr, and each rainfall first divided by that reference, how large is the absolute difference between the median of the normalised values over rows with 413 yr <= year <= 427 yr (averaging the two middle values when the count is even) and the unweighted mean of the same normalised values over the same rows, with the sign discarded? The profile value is 0.019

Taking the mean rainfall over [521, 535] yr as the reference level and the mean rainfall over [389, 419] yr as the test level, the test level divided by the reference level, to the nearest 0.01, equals 0.90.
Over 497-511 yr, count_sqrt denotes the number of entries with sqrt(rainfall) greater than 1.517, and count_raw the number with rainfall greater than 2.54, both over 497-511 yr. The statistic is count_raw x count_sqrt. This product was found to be 28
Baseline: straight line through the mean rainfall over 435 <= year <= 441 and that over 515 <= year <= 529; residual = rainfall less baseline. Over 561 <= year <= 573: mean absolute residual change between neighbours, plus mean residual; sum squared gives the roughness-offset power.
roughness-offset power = 0.06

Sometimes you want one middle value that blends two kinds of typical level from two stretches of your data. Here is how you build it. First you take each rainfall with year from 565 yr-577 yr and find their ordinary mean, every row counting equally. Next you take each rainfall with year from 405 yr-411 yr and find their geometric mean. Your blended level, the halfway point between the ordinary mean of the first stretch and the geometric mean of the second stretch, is 2.36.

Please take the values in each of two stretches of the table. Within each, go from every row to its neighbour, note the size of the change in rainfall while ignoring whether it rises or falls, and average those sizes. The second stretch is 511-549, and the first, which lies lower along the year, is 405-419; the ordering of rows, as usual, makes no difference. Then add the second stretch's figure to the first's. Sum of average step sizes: 0.33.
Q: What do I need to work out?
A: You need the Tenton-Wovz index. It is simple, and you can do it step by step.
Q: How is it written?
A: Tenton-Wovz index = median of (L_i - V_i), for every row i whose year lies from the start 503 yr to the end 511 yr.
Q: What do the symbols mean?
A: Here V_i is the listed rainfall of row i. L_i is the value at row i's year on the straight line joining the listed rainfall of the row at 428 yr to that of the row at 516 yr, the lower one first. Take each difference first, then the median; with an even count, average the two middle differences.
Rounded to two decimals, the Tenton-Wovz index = -0.19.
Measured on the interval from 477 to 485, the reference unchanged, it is -0.12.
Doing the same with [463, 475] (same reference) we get -0.23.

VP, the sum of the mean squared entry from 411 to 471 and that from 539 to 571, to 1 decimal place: 13.0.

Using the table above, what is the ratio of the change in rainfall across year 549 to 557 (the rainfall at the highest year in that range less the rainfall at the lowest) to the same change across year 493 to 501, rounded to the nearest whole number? 4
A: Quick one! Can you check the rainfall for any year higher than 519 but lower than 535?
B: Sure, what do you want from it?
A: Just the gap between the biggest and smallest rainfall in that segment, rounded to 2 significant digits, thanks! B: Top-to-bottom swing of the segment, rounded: 0.41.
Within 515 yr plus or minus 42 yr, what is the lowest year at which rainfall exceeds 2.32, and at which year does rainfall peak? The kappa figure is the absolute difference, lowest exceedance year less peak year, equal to 64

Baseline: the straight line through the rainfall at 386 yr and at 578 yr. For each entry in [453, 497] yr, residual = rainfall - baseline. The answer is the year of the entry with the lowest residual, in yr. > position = 492 yr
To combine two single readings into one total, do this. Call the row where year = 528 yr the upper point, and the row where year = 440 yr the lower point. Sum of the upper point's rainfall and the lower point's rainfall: 5.0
